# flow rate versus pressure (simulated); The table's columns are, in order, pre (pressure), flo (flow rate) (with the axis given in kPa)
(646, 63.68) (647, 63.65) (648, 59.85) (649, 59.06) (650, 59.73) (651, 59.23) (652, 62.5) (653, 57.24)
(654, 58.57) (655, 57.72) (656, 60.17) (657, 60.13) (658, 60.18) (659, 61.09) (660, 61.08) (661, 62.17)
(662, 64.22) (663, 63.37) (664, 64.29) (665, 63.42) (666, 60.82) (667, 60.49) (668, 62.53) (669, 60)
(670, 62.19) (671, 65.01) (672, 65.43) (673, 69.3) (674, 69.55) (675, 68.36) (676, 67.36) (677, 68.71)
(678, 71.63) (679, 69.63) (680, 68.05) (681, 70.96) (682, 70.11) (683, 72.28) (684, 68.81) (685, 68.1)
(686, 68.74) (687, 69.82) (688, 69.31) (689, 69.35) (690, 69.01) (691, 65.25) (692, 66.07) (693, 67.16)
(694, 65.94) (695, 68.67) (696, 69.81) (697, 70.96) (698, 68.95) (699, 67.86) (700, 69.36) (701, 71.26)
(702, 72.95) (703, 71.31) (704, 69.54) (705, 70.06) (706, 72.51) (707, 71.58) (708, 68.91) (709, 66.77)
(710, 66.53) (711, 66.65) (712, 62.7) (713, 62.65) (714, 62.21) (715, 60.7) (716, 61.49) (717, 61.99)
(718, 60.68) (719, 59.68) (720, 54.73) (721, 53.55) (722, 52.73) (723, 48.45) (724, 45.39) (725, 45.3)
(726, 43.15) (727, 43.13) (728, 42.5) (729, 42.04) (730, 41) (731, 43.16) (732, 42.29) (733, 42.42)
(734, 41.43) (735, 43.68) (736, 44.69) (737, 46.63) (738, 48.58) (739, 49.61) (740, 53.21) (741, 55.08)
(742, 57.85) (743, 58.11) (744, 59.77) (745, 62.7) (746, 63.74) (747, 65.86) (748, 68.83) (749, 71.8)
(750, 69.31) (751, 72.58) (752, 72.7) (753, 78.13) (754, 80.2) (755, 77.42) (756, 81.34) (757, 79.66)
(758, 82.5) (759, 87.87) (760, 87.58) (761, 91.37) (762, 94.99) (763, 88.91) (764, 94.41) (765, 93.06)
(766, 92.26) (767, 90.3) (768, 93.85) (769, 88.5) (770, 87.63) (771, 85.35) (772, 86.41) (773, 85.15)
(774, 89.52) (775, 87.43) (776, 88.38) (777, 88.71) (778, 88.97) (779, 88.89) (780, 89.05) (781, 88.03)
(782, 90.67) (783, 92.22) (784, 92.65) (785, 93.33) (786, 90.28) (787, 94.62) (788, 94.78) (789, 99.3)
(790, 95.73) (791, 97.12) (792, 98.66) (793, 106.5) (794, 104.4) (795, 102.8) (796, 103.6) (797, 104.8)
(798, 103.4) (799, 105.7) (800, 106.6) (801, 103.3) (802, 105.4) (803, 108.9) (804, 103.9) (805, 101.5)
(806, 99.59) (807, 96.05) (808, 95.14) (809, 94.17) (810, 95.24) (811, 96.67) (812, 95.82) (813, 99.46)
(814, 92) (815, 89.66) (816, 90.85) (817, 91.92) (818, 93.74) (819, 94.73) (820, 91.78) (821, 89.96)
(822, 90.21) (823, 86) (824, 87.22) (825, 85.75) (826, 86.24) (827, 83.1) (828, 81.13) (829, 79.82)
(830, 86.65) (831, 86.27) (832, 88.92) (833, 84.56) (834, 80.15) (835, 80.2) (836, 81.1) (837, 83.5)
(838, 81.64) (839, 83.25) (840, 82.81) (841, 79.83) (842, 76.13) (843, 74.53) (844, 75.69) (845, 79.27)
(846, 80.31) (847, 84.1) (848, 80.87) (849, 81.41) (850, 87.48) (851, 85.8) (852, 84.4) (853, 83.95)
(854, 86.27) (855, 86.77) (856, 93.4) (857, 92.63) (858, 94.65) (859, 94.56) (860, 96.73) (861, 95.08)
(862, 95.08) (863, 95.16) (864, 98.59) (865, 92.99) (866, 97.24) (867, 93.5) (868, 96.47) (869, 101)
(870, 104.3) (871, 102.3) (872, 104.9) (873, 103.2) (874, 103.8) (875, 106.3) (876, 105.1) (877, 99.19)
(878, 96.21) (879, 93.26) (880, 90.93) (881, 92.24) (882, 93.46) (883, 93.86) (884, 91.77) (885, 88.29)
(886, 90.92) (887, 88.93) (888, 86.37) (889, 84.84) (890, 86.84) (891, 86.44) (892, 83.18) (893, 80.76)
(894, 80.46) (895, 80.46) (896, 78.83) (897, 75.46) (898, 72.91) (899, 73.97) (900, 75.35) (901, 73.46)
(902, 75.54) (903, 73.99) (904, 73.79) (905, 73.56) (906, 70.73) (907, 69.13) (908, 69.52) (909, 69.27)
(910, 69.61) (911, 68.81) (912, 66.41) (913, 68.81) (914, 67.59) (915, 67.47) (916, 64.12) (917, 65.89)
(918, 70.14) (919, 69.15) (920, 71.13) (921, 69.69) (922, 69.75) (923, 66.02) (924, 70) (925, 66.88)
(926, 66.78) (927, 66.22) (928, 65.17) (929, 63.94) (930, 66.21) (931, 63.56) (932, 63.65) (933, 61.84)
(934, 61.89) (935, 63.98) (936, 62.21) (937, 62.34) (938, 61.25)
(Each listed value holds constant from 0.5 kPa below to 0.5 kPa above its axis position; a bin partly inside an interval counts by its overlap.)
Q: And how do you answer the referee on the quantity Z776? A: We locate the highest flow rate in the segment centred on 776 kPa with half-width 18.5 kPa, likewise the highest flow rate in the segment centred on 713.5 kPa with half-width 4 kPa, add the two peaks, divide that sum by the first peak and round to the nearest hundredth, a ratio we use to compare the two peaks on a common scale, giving 1.63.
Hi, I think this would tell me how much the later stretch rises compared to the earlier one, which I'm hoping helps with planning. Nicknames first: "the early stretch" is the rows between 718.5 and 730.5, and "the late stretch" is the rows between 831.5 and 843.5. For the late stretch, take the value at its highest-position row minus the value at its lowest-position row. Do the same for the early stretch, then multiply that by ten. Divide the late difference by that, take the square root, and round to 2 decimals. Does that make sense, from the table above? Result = 0.28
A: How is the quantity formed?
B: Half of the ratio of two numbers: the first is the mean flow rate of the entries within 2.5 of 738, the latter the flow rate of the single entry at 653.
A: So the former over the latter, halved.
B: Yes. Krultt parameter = 0.42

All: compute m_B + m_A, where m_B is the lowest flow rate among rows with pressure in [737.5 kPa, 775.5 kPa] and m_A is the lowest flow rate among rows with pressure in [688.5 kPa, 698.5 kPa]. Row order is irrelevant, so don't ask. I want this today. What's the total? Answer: 114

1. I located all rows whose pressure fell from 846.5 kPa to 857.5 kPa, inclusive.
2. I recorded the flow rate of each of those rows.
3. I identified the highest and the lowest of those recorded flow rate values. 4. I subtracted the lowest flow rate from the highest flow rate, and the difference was 13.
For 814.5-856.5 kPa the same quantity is 20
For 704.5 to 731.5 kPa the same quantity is 32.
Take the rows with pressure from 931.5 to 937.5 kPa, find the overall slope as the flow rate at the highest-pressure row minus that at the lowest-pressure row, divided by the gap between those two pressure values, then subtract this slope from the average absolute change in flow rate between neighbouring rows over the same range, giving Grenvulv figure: 1.4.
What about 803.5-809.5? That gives 3.9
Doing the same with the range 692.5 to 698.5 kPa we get 1.3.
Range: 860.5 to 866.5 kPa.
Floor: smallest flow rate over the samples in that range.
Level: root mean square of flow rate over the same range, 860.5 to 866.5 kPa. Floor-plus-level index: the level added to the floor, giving 189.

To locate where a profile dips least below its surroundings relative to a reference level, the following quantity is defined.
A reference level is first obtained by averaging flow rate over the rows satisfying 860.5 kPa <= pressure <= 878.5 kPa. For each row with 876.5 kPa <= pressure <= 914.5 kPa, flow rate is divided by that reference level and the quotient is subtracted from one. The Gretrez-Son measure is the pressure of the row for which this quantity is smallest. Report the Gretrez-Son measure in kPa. 877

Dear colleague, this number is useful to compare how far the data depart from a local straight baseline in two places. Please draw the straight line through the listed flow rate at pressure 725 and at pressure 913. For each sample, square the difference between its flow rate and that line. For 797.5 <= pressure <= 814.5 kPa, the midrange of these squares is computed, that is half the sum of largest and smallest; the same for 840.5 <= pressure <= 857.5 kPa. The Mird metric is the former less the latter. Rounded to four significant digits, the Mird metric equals 1475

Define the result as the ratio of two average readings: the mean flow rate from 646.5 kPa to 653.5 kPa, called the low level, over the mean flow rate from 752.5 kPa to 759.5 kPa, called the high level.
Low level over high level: 0.74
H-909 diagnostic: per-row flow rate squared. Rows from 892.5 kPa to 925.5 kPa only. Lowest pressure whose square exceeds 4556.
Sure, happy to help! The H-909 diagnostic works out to 893 kPa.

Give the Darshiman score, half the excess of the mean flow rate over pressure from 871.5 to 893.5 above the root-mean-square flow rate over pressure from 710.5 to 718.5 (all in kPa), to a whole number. 15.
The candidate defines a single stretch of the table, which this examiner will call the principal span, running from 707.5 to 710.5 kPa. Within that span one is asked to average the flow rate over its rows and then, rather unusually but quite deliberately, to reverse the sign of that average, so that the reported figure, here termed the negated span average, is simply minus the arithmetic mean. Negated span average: -67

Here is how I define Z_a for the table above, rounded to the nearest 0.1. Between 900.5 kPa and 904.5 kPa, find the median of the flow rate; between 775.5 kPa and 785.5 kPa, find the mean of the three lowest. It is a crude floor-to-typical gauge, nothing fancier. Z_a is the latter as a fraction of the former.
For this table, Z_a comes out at 1.2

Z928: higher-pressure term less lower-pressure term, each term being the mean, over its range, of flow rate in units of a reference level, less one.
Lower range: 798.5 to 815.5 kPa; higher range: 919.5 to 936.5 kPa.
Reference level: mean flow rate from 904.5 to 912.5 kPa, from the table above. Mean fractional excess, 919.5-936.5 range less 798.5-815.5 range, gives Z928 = -0.5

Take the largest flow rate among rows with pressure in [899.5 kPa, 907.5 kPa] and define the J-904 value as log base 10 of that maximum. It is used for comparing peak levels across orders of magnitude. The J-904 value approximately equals 1.88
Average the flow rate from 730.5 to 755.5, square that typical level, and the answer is 3456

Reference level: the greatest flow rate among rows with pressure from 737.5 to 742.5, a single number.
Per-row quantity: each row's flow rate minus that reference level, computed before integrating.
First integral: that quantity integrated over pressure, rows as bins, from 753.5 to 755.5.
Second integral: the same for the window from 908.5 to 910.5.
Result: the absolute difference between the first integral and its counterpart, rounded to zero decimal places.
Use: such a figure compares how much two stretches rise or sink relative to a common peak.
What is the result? 19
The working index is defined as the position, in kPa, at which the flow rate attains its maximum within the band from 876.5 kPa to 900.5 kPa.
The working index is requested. 877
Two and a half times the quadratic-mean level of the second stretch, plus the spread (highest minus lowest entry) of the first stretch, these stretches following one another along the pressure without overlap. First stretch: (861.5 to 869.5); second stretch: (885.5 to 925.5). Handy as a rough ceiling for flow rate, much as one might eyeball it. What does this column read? 194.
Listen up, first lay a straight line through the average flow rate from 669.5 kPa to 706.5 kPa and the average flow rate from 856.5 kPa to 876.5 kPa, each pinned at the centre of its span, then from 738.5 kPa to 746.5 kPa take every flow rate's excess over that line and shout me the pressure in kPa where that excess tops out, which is 746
